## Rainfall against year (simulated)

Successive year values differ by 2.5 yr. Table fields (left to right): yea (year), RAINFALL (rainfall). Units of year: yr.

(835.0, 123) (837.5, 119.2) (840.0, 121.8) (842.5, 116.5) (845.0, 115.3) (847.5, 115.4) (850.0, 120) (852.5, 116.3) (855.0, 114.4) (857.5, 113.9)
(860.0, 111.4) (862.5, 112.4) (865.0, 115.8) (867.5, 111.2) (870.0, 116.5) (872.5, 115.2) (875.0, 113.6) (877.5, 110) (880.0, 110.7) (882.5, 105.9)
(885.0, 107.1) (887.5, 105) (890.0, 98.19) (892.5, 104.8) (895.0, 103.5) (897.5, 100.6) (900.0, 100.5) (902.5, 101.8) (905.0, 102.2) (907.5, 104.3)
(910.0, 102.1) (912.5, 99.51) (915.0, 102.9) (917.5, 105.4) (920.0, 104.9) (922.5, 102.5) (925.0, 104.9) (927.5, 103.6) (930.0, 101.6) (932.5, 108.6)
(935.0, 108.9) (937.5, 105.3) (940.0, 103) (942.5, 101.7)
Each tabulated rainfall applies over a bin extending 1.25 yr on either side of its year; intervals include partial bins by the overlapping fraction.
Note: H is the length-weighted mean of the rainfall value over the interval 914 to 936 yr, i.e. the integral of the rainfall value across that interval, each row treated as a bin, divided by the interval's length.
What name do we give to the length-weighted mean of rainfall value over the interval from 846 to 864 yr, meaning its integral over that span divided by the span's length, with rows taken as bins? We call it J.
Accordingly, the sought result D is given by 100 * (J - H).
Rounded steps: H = 105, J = 115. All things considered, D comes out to 1006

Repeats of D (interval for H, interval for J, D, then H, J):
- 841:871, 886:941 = -1158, 115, 103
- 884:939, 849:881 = 1040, 104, 114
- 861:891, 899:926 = -742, 110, 103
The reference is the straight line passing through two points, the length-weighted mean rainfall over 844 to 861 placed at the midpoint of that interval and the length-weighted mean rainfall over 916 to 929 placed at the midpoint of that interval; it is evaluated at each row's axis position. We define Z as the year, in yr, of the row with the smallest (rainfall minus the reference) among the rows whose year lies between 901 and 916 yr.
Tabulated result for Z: 912.5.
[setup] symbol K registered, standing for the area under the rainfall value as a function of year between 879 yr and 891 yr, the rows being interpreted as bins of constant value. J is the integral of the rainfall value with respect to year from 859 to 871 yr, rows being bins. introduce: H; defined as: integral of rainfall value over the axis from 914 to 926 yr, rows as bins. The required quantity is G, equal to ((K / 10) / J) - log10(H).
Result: -3.004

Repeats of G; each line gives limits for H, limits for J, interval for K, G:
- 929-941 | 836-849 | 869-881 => -3.014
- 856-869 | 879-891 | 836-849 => -3.046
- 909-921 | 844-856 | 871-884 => -2.988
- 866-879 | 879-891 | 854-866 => -3.060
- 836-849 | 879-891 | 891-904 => -3.080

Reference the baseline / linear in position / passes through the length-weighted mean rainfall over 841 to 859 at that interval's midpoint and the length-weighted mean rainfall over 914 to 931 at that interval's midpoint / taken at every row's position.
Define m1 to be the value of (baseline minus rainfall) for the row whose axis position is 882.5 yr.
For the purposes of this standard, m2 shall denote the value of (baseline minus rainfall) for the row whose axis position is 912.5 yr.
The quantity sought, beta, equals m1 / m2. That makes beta 1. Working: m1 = 5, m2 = 6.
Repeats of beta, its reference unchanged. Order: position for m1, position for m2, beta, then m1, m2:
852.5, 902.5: 0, -1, 5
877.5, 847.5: 1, 1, 1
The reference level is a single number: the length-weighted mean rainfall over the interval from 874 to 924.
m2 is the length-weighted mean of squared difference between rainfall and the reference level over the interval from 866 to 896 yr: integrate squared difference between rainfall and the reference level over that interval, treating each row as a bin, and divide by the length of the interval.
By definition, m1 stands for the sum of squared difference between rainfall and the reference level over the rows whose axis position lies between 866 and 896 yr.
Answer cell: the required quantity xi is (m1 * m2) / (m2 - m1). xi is -50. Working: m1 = 531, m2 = 45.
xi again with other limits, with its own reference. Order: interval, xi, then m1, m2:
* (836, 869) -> -154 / 1822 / 142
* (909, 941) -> -7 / 85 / 7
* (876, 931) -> -10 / 202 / 10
